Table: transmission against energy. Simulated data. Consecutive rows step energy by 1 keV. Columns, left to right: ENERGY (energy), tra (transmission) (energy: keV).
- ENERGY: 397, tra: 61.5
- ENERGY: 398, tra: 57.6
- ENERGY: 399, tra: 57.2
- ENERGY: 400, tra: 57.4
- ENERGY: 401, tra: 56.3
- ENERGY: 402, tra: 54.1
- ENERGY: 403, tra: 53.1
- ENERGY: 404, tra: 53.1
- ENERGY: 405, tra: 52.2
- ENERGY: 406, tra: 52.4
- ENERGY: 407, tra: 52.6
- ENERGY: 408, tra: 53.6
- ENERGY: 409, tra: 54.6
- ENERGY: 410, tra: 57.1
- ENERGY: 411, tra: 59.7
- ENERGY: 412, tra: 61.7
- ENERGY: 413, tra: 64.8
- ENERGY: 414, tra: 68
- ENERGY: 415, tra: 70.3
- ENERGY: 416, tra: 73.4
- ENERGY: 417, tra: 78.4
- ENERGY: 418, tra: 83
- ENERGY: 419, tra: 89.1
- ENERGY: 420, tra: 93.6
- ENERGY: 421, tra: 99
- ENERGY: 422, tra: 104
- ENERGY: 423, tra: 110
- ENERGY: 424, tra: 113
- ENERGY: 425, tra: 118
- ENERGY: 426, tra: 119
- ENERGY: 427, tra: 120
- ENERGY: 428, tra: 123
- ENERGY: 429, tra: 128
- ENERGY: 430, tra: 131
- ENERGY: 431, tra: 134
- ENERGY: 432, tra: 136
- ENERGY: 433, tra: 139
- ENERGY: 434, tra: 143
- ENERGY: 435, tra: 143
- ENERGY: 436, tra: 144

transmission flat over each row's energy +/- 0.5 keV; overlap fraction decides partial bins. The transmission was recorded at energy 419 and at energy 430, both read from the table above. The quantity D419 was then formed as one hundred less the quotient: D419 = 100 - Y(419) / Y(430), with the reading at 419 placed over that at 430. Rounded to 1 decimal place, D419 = 99.3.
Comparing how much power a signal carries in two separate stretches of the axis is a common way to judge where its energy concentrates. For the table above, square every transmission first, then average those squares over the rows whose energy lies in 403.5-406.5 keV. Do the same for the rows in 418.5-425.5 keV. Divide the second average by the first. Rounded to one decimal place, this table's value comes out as 3.9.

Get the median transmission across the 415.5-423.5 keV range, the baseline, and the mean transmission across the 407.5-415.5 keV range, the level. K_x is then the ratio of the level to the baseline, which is 0.67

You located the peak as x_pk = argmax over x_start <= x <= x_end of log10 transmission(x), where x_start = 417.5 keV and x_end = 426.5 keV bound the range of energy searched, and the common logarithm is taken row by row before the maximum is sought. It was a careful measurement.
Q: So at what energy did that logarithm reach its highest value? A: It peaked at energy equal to 426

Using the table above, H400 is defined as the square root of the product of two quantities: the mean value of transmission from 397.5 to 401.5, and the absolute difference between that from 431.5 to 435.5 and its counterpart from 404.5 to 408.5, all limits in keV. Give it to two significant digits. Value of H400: 71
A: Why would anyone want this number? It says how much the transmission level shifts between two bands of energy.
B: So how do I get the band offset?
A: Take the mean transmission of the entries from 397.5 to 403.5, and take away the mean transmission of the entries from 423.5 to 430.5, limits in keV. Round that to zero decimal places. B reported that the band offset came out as -66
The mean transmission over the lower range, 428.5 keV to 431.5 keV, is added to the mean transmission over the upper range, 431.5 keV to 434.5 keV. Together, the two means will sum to 270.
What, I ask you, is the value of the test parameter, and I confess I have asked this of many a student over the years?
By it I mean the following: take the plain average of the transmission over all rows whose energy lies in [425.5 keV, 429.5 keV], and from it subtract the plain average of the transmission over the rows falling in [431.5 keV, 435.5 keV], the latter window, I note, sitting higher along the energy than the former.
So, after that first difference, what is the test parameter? -18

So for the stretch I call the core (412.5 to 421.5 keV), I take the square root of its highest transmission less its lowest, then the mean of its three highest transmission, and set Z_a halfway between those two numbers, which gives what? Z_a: 50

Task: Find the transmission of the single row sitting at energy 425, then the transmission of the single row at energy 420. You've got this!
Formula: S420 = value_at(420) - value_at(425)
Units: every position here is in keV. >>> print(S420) -24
